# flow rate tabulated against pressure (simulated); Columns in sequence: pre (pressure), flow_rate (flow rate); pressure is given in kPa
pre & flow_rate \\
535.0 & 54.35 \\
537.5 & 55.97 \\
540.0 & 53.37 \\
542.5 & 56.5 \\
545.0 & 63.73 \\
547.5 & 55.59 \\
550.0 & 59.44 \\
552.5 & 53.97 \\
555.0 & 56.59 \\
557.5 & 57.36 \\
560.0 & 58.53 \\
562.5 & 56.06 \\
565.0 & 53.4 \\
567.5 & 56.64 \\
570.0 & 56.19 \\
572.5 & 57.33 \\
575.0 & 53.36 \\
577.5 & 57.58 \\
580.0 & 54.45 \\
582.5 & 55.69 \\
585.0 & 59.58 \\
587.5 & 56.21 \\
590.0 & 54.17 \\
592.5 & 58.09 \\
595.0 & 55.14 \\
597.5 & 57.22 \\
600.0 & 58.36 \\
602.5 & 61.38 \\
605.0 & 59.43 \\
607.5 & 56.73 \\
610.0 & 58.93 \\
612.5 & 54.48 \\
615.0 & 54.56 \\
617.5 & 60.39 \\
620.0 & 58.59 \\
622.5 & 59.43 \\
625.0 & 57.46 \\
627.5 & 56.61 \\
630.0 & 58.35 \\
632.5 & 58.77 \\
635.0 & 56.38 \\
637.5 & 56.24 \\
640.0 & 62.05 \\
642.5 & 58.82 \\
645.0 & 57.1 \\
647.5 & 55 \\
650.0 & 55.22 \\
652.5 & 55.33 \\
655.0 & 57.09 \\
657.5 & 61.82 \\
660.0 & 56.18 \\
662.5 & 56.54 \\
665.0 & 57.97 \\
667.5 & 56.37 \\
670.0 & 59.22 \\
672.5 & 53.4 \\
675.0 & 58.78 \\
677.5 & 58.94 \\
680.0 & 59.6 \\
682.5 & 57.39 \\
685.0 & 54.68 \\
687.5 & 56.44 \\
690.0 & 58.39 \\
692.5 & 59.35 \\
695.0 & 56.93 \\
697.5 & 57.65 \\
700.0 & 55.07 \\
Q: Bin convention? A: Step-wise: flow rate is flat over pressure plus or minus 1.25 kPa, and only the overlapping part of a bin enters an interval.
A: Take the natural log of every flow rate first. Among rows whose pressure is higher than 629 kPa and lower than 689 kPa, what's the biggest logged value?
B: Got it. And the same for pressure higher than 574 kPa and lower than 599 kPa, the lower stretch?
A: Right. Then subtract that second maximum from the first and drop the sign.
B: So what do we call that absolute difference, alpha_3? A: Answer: 0.041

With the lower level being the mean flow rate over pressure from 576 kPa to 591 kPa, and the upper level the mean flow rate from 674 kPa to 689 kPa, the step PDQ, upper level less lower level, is 1.4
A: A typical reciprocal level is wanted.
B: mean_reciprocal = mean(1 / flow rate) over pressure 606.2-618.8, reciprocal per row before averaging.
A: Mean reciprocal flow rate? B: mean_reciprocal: 0.0176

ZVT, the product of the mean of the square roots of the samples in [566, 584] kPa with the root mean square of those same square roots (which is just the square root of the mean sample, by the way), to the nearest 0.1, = 55.9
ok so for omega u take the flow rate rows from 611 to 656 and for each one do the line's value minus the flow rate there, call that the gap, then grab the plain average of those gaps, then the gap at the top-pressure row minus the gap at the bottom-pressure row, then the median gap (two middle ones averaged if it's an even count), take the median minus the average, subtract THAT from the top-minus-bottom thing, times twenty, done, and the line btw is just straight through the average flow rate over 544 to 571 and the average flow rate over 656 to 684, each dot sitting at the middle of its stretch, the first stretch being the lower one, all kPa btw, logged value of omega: -53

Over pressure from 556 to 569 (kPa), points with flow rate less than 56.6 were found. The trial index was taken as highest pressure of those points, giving 565.0 kPa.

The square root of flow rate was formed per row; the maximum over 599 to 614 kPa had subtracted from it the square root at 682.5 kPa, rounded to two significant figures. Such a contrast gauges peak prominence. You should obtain 0.26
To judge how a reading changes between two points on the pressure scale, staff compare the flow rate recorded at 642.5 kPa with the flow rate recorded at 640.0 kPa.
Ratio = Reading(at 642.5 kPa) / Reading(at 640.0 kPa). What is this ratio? 0.95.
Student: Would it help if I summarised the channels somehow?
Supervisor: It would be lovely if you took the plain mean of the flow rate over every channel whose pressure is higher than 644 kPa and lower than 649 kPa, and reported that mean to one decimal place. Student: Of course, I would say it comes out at 56.0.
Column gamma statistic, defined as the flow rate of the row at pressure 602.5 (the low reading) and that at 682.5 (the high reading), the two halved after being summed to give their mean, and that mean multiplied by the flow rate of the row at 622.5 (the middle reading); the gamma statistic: 3529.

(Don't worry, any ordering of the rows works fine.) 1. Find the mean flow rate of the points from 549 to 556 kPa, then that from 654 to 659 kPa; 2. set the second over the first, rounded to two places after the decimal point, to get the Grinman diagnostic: 1.05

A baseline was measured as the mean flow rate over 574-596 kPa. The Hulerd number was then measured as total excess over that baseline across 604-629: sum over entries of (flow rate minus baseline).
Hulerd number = 16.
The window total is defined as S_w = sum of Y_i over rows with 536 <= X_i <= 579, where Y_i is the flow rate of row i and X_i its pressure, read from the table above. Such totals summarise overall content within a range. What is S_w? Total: 962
